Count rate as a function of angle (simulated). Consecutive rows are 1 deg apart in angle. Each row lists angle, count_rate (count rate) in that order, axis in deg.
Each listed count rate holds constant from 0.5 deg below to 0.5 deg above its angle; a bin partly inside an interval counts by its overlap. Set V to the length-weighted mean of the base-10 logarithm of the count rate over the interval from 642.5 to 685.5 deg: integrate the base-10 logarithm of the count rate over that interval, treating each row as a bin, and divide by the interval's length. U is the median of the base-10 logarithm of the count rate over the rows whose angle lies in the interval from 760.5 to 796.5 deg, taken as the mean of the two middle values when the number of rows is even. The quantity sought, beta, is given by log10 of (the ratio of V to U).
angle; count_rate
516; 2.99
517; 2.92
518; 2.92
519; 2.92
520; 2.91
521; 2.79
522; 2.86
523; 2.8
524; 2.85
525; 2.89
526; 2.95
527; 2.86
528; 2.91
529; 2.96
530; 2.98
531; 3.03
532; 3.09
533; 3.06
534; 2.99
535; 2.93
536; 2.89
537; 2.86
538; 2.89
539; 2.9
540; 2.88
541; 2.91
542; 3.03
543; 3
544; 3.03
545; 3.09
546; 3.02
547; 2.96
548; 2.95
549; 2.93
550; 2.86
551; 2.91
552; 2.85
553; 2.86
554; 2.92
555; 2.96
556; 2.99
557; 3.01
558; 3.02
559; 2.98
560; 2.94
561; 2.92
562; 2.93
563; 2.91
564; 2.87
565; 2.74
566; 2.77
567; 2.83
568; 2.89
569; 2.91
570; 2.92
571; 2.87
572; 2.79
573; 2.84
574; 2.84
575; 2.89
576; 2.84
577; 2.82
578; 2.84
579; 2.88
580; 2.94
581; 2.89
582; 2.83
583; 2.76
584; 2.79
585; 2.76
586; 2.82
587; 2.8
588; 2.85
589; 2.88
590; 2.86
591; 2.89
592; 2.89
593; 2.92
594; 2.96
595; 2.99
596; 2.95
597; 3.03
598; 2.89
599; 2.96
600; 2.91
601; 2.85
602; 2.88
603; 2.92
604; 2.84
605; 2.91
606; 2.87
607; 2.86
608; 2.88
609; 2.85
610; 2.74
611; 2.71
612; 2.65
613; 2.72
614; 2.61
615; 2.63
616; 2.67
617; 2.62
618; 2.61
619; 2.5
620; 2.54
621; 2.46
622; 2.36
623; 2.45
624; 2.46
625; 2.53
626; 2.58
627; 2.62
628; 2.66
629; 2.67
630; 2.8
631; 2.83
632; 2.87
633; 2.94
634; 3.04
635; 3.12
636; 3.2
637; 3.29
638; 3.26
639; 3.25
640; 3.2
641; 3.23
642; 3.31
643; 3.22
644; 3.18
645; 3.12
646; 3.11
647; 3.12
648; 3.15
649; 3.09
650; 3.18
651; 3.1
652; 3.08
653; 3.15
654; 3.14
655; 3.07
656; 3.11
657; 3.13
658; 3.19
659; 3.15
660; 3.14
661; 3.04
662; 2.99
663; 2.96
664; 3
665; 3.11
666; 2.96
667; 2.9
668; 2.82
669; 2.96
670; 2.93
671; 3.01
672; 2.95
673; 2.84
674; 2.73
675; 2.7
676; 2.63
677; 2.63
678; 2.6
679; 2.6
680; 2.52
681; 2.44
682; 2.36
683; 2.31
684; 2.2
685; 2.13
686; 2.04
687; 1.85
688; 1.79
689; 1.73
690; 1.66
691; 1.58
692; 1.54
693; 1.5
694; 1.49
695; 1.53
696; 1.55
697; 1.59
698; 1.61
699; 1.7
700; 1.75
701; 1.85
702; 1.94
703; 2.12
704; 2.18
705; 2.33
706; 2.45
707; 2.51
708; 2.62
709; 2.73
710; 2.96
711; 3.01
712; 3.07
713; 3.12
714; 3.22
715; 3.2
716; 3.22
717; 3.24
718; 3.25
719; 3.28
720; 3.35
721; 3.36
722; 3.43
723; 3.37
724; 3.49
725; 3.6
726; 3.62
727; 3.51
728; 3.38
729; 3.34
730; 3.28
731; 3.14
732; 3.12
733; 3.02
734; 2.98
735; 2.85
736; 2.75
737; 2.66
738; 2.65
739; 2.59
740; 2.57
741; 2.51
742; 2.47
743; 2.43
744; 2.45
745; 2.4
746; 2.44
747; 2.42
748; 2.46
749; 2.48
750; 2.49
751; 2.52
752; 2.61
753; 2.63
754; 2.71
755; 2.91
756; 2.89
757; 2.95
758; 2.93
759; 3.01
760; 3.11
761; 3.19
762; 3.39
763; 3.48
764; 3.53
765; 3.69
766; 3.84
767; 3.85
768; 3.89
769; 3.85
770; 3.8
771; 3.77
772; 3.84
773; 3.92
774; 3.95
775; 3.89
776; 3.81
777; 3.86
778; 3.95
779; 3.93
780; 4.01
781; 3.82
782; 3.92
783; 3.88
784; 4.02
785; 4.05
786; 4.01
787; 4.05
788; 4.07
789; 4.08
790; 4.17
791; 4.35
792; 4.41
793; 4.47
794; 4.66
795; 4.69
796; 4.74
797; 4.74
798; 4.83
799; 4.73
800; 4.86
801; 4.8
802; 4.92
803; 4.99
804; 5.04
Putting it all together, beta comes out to -0.11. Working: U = 0.59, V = 0.460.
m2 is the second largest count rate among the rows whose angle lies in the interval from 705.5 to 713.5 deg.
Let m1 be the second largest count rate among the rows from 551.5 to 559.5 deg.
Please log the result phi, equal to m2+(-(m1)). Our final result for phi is 0.1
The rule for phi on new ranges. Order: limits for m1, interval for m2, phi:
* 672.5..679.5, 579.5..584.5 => 0.2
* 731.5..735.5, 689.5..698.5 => -1.4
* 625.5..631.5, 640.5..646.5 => 0.4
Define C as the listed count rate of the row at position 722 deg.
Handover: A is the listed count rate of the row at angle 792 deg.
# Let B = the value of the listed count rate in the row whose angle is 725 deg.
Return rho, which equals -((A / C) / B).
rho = -0.36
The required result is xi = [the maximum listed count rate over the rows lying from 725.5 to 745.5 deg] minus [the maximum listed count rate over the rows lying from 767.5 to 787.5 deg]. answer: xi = -0.4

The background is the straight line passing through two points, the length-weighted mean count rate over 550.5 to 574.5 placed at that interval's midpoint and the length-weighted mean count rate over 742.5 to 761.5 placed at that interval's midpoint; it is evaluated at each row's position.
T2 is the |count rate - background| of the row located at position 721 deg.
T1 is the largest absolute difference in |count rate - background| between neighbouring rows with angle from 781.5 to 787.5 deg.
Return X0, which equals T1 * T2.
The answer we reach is 0.090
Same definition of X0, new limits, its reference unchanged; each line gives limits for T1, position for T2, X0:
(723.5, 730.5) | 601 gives 0.000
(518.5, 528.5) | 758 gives 0.030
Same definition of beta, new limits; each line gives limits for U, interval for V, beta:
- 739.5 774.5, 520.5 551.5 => 0.00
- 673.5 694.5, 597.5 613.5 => 0.12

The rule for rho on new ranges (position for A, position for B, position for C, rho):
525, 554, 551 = -0.34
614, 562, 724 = -0.26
